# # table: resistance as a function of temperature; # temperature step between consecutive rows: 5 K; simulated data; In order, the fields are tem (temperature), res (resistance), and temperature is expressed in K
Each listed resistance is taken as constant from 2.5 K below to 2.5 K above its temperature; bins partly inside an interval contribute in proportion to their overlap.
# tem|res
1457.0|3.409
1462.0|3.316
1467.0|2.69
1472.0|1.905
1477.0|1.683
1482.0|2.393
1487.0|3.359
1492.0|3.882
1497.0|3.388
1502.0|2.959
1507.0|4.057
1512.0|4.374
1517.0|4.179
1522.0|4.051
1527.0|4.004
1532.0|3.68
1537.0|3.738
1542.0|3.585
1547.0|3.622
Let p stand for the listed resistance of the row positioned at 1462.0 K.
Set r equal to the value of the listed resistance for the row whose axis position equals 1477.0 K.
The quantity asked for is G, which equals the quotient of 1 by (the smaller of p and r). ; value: 0.59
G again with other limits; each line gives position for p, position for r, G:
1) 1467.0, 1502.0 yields 0.37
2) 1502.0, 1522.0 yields 0.34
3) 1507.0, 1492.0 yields 0.26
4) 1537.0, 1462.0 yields 0.30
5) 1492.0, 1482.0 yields 0.42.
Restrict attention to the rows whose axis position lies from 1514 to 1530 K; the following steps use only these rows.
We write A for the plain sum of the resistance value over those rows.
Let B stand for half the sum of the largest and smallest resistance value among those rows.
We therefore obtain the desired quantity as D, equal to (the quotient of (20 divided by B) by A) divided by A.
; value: 0.03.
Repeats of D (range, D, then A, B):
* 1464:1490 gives 0.05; 12.0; 2.5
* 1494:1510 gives 0.05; 10.4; 3.5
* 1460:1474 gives 0.12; 7.9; 2.6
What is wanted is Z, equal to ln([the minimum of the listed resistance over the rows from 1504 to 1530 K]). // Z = 1.4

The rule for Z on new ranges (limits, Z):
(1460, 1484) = 0.5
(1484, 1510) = 1.1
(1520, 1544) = 1.3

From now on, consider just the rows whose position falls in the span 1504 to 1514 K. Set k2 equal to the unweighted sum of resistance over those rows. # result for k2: 8.4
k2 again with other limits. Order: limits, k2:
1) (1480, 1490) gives 5.8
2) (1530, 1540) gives 7.4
